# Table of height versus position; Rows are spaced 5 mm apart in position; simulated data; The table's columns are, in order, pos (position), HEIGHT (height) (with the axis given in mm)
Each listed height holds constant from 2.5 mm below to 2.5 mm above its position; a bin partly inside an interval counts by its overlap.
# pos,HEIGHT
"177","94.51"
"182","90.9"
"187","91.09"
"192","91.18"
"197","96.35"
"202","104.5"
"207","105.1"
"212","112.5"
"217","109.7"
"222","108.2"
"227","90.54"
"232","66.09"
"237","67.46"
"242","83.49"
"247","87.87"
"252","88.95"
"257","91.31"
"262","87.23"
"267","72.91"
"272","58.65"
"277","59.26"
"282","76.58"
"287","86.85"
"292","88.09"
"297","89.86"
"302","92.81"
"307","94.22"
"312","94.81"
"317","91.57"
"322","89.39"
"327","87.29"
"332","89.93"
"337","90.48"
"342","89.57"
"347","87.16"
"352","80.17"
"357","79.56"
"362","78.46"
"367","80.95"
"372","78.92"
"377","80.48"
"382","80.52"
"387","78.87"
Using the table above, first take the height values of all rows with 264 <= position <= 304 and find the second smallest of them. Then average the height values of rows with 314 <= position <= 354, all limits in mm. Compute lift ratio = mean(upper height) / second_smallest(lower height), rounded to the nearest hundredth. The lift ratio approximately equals 1.49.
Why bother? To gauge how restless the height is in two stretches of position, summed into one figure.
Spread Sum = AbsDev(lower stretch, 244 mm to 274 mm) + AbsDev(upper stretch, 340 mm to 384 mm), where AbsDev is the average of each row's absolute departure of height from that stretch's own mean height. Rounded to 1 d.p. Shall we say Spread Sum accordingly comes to 13.2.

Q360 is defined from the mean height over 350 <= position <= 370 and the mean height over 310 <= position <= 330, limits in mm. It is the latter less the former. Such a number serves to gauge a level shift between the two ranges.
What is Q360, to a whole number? 11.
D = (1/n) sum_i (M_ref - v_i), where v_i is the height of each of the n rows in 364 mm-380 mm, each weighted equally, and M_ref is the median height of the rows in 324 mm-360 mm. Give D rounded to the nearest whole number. 7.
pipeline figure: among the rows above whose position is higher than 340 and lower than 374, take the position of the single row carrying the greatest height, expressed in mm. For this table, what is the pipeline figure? 342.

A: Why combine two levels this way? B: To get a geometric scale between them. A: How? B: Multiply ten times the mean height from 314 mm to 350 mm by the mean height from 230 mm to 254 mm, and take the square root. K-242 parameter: 265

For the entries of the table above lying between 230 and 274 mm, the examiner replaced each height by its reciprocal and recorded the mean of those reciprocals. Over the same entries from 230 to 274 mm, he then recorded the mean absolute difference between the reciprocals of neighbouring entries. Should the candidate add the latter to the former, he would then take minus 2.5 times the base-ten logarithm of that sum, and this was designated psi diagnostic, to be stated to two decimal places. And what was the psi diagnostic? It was 4.61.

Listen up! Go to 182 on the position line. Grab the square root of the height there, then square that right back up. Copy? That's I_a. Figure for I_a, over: 91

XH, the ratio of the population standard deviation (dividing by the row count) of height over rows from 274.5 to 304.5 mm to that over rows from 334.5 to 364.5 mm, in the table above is 2.3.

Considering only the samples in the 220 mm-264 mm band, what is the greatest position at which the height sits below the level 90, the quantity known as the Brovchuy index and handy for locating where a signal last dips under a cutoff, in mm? 262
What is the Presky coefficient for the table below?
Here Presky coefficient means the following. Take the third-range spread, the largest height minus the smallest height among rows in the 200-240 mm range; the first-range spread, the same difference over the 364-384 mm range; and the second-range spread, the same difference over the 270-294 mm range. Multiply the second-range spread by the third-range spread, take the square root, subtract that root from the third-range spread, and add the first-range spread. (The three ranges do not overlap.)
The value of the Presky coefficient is 11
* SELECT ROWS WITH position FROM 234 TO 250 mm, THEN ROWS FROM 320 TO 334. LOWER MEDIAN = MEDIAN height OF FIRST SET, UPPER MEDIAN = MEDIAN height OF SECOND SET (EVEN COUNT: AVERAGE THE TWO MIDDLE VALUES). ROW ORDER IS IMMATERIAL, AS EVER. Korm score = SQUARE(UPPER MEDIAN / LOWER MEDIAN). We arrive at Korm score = 1.15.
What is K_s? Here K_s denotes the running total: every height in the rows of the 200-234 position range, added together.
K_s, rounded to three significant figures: 697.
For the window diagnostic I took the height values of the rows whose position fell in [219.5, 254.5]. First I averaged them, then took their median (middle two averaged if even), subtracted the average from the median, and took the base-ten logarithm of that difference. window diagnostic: 0.5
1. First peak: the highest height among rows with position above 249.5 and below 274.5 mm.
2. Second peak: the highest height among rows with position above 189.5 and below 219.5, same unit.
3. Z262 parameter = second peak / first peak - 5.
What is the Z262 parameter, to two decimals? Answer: -3.77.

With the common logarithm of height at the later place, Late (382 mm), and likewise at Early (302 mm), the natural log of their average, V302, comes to 0.66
